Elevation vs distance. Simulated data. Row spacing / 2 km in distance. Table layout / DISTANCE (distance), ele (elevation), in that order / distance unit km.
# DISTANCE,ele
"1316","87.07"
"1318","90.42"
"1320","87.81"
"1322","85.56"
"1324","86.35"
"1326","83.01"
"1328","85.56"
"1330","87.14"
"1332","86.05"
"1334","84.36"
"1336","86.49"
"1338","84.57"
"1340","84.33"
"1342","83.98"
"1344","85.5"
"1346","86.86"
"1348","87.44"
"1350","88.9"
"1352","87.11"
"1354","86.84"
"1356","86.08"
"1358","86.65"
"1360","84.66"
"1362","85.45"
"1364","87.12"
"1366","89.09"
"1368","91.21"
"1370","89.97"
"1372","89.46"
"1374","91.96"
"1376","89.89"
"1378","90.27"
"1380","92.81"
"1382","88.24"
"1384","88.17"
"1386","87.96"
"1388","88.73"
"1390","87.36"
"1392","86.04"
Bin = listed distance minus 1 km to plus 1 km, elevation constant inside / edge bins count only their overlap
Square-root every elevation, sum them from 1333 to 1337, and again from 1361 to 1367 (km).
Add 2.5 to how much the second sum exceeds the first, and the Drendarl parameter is 12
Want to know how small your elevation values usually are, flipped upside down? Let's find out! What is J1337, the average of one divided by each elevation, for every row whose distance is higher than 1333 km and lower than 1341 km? 0.0118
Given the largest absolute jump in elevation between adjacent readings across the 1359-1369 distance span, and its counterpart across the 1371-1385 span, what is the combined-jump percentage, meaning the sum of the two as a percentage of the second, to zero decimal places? 146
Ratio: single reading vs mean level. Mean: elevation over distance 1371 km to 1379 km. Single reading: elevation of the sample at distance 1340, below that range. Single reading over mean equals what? 0.933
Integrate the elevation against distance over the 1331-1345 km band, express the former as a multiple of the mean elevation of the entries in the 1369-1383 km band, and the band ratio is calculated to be 13.2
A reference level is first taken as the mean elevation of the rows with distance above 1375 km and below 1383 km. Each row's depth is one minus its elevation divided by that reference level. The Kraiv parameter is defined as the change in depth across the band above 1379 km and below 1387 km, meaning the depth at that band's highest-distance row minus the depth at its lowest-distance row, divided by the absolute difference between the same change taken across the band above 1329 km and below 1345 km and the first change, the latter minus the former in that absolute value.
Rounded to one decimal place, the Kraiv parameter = 1.5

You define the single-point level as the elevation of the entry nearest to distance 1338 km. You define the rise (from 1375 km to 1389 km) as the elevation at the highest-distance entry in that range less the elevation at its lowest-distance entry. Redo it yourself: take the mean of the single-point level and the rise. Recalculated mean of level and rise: 41.7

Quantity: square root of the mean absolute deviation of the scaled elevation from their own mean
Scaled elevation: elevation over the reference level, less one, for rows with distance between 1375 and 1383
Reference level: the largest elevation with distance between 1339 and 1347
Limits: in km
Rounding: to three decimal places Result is 0.120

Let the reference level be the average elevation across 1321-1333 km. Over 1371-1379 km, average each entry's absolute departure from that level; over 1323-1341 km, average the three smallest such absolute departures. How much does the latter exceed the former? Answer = -4.4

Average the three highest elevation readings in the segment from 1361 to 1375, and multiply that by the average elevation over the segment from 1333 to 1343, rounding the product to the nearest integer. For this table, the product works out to 7716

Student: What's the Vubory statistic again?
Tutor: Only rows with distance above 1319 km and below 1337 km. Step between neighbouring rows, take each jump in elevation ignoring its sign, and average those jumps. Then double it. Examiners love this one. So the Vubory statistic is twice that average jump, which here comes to 3.9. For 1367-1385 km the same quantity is 3.5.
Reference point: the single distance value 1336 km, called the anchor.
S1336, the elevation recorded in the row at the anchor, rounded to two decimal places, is 86.49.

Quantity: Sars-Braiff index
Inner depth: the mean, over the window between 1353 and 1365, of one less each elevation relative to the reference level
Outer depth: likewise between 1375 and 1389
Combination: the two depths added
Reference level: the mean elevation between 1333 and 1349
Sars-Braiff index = -0.05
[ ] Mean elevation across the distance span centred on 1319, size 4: 89.1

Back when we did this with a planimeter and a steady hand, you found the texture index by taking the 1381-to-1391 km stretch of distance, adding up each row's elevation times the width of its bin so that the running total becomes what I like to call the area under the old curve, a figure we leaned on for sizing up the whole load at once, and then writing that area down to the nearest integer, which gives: 881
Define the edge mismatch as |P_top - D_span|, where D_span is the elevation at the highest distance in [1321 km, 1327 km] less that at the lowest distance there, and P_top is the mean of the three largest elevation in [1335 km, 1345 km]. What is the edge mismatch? 88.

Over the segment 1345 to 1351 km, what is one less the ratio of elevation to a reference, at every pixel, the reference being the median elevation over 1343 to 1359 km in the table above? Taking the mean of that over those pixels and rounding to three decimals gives -0.010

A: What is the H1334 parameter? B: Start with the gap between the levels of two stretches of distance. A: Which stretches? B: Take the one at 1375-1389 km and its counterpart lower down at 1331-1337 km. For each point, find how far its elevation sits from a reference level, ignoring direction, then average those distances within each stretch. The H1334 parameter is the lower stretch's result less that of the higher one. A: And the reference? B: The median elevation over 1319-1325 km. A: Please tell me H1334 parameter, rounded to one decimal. -2.3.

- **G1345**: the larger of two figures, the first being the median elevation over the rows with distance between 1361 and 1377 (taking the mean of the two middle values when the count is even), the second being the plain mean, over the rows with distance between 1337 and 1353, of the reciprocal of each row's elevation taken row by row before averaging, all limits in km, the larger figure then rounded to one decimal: 89.7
